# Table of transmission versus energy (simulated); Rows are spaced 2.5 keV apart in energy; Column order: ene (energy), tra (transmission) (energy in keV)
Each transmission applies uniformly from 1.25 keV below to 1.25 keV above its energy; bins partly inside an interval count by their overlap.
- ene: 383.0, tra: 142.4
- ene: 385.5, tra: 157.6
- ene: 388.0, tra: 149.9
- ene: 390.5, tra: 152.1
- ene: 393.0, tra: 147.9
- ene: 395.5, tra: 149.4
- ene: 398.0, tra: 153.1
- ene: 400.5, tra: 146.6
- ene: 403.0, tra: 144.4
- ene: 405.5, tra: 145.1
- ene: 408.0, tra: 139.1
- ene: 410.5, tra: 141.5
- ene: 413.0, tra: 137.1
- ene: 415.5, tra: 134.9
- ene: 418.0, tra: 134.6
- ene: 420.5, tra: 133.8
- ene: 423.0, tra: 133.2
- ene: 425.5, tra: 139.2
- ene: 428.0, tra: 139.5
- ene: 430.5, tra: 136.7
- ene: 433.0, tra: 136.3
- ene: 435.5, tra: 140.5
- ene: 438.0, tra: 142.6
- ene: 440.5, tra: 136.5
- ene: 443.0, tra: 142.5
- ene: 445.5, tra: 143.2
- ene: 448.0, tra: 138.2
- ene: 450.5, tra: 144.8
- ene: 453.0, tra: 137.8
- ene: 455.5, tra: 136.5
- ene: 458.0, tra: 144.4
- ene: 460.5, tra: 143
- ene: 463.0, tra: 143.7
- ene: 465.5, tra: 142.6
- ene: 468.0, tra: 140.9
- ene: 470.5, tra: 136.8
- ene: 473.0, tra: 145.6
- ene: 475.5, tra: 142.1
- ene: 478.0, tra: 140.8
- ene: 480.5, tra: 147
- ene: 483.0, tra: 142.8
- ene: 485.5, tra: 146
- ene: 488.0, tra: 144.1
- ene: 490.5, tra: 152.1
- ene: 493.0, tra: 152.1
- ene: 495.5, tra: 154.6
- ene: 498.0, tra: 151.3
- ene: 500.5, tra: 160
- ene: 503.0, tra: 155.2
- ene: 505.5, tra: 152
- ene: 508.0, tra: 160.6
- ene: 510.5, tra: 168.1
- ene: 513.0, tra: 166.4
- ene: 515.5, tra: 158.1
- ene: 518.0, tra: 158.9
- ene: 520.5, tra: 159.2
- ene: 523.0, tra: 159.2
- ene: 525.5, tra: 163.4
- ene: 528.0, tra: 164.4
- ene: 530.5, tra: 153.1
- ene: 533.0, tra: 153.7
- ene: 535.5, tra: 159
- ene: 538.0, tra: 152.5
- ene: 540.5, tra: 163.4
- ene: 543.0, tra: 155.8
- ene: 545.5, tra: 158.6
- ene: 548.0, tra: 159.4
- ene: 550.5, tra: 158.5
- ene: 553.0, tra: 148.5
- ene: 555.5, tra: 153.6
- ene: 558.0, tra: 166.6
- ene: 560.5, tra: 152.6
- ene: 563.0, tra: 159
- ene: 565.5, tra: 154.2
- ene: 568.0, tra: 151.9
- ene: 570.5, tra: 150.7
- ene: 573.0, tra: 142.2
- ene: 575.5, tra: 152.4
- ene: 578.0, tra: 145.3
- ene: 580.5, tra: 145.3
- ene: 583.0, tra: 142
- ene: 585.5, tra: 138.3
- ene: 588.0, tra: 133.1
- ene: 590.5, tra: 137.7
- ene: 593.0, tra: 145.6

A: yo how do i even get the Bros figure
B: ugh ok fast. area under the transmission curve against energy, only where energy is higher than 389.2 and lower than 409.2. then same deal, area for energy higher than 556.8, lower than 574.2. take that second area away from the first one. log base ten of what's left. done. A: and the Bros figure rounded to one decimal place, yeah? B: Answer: 2.4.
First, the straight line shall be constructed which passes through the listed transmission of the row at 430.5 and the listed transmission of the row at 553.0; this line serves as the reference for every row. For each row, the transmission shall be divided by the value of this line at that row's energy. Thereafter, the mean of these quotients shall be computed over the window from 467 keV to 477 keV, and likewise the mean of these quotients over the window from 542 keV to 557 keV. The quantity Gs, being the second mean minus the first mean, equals 0.05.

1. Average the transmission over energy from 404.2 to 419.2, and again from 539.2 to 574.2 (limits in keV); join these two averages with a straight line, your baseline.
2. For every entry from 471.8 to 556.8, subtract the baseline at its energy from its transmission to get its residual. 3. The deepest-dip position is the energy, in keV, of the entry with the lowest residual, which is 553.0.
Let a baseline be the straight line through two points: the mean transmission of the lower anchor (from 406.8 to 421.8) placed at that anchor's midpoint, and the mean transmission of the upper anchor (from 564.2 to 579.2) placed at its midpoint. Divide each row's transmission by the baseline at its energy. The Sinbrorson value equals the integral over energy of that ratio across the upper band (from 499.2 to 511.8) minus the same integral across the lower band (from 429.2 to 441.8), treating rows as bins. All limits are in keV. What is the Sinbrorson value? 1.3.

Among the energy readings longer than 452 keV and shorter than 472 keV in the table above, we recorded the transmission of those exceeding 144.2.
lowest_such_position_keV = 458.0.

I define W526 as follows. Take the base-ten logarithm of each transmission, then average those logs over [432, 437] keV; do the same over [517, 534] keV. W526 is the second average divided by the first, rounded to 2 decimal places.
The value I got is 1.03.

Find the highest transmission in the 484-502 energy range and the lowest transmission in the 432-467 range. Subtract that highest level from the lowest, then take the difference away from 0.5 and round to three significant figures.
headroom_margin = 24.2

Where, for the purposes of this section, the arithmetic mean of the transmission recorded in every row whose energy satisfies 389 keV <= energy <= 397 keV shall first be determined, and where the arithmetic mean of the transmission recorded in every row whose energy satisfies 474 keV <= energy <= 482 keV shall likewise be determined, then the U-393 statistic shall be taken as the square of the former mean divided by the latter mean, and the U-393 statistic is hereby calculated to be 157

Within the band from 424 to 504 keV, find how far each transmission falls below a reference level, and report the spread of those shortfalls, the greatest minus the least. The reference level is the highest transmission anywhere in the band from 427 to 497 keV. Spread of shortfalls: 24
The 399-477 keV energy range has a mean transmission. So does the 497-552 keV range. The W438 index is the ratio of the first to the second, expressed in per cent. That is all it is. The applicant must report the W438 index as 88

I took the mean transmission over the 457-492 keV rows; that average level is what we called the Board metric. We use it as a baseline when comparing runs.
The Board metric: 144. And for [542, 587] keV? 152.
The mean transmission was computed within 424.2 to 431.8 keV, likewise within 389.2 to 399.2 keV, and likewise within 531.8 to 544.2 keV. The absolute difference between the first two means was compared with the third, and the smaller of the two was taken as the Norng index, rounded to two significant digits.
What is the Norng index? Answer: 12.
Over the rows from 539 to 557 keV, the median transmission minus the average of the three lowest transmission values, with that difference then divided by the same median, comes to 0.037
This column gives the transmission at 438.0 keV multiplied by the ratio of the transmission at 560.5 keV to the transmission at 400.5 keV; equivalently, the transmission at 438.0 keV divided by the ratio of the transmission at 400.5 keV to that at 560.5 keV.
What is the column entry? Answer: 148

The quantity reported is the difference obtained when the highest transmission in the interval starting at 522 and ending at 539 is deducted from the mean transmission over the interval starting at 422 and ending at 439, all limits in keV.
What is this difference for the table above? -26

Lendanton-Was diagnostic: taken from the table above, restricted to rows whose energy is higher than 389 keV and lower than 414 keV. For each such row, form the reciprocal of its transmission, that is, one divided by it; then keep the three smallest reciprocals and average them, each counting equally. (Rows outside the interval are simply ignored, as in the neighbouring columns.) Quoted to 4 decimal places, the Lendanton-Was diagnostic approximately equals 0.0066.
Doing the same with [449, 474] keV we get 0.0069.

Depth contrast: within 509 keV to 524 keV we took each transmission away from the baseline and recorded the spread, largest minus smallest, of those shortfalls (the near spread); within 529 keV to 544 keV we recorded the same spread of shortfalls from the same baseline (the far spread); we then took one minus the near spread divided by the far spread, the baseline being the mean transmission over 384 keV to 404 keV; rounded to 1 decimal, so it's 0.1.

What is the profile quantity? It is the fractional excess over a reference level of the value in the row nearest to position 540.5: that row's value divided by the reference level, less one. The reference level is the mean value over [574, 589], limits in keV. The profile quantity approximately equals 0.14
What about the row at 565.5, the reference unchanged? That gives 0.08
